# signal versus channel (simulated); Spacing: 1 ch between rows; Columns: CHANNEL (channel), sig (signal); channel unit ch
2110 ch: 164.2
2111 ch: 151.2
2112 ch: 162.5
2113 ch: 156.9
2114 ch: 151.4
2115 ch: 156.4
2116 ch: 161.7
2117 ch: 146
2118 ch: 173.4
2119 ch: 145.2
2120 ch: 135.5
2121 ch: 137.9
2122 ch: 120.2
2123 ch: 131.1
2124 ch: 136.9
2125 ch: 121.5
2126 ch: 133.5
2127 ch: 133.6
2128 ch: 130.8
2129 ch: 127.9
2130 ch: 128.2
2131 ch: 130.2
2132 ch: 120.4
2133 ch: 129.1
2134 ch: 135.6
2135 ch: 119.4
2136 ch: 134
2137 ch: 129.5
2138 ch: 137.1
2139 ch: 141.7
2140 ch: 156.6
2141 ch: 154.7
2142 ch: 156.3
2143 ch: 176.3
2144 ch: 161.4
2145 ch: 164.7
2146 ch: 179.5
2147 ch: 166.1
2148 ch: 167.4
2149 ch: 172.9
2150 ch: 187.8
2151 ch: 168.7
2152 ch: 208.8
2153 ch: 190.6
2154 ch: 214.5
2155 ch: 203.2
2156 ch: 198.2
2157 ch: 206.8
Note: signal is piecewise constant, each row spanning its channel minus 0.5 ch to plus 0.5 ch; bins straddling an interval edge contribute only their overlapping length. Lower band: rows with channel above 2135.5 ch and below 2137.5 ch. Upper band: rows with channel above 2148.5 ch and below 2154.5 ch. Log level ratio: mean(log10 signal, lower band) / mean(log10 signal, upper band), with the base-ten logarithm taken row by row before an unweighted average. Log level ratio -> 0.93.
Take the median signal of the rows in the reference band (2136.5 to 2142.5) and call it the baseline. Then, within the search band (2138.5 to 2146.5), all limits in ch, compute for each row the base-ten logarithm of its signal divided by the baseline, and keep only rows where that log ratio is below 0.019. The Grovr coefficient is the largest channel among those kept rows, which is 2141 ch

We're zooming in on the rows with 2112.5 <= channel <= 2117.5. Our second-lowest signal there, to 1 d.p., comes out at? 151.4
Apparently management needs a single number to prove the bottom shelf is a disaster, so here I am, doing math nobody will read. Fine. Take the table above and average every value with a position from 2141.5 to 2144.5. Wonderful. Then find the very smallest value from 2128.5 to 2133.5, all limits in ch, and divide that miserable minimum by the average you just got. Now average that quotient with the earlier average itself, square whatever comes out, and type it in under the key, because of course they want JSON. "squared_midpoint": 6839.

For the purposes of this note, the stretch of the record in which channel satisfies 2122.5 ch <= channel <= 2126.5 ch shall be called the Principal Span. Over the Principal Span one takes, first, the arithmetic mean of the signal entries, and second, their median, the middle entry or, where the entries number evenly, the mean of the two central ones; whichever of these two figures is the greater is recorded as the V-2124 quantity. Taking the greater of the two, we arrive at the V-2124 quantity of 132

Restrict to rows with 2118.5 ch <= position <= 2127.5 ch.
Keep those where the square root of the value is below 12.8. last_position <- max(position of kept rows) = 2127 ch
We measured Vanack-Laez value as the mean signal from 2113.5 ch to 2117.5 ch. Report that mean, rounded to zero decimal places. 154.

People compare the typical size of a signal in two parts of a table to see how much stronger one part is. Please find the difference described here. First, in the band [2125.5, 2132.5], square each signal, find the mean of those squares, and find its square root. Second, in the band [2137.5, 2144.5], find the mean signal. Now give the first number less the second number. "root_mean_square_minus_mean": -26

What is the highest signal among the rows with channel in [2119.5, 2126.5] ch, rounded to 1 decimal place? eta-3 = 137.9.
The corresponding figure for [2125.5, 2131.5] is 133.6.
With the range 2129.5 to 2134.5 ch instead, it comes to 135.6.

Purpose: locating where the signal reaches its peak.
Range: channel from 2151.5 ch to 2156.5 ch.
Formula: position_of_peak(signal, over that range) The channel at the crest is 2154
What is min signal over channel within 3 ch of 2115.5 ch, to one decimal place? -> 146.0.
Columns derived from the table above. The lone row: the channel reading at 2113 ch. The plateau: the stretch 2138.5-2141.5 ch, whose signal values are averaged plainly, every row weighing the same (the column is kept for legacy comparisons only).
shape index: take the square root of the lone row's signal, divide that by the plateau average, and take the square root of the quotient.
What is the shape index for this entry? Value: 0.288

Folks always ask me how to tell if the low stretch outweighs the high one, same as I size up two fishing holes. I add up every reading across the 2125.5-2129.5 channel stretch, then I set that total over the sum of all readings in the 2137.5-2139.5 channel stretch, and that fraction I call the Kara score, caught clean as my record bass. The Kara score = 1.89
